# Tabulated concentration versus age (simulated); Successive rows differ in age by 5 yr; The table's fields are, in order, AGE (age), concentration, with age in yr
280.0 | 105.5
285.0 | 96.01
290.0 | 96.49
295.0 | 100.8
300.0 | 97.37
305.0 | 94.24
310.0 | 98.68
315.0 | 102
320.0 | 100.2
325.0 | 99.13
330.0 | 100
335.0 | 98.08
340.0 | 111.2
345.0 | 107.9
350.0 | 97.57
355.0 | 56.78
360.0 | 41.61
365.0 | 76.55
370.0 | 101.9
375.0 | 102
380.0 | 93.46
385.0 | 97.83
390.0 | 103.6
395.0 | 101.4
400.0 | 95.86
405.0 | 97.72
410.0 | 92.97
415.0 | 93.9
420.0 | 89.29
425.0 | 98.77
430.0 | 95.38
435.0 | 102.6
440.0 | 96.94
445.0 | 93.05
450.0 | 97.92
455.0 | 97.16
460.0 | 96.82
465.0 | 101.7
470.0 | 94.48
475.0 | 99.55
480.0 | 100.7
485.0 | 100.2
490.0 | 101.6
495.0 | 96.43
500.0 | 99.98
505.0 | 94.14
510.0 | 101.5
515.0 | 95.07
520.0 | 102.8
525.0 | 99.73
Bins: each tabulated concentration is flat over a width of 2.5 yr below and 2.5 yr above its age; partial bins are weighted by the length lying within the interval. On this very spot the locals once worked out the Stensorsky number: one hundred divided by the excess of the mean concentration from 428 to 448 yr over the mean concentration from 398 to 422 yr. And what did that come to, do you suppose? 33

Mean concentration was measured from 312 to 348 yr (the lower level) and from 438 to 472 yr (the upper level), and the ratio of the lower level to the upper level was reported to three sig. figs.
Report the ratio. 1.06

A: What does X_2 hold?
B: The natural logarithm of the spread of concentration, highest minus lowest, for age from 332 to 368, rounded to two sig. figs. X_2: 4.2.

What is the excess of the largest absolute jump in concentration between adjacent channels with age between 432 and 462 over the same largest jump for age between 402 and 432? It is -3.8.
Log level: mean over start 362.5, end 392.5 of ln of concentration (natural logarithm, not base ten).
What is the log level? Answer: 4.56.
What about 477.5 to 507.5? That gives 4.59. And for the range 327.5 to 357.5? 4.53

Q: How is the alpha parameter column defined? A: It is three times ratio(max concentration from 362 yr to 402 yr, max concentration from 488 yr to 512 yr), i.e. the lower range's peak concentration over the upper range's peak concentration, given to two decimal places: 3.06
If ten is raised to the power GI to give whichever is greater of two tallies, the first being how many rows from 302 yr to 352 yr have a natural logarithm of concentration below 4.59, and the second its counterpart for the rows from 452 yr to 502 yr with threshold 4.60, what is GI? 0.60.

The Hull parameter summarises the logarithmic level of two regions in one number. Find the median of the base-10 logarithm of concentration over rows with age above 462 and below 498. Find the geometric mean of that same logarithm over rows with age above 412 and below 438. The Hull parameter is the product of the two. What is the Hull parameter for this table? 3.96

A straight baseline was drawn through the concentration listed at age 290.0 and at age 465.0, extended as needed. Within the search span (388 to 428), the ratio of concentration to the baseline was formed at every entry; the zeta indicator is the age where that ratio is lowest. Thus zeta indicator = 420.0 yr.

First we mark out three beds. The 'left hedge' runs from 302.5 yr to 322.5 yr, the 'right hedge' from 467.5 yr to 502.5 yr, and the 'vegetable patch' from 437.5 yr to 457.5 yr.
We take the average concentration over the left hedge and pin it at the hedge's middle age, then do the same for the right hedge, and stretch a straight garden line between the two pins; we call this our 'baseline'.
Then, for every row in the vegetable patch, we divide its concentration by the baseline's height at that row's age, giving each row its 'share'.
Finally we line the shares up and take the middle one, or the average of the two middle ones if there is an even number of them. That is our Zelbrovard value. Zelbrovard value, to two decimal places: 0.98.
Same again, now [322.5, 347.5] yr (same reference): 1.01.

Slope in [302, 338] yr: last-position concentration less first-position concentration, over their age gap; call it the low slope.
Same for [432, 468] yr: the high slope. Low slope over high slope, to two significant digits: -4.3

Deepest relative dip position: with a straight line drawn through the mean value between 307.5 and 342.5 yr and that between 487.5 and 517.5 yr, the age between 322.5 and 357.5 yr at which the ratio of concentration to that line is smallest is 355.0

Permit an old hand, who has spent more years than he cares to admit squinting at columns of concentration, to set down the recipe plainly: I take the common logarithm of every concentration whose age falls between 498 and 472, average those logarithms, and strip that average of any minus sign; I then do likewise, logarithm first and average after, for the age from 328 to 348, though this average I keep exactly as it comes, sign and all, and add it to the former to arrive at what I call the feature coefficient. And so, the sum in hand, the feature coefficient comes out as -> 4.016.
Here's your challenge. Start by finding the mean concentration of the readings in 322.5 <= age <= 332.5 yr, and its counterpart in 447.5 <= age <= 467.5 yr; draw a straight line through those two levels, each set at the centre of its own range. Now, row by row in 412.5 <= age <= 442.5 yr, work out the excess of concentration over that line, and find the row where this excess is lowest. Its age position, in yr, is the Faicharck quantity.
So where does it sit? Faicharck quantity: 420.0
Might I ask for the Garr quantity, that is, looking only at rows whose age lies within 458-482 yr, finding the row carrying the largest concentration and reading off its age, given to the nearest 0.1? 465.0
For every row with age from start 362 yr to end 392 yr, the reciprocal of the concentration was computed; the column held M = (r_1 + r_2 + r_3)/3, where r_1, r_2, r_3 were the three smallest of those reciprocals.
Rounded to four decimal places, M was 0.0098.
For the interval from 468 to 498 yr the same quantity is 0.0099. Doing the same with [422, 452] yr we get 0.0100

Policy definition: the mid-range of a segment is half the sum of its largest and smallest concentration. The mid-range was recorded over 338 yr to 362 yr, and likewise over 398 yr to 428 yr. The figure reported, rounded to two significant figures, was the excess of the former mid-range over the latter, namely -18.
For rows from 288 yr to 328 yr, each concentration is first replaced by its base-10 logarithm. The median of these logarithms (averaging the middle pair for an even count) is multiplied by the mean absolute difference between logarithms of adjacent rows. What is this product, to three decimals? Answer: 0.027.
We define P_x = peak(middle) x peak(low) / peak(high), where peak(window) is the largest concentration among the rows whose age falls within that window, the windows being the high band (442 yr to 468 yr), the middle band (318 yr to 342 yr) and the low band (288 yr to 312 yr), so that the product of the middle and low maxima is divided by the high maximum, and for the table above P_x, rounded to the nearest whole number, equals 110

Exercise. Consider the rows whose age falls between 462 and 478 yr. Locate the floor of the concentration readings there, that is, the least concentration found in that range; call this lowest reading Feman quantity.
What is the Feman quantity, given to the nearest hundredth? 94.48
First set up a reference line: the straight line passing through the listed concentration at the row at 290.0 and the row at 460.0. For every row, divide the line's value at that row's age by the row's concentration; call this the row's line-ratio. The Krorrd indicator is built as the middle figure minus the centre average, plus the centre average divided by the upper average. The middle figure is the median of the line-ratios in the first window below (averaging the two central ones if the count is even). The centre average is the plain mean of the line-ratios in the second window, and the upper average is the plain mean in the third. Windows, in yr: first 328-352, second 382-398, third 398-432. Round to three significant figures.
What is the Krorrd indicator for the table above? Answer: 0.946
